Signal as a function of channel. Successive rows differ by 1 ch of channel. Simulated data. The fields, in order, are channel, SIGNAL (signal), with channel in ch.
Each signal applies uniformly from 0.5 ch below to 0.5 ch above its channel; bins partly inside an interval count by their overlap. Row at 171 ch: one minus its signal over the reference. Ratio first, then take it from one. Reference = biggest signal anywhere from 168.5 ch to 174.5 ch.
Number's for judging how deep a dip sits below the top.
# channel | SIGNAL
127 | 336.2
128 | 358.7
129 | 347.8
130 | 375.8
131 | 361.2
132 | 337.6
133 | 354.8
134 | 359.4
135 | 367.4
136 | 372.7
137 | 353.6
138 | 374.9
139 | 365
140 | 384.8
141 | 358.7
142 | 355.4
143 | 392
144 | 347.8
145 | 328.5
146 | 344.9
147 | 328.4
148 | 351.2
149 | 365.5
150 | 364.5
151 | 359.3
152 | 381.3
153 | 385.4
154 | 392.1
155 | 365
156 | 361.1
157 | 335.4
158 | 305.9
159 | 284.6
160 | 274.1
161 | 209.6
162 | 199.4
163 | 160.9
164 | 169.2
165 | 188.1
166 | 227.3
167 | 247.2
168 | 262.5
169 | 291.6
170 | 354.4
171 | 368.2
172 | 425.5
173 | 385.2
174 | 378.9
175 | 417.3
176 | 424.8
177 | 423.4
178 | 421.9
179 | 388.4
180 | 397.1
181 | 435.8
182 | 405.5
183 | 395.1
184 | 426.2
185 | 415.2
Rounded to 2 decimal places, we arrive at 0.13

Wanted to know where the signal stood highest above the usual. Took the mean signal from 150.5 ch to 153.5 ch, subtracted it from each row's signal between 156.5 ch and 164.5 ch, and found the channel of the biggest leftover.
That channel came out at 157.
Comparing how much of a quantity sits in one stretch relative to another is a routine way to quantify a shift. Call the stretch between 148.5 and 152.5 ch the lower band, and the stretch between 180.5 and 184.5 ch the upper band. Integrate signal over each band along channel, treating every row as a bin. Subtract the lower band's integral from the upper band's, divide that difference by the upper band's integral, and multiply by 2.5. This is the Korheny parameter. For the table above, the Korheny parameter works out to 0.3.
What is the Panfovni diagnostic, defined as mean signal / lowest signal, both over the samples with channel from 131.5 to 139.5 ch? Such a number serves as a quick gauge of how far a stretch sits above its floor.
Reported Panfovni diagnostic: 1.07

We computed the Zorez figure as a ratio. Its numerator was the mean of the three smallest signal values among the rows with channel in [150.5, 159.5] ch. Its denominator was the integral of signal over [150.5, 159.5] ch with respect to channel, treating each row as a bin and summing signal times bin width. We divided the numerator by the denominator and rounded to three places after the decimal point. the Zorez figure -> 0.097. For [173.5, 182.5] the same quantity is 0.105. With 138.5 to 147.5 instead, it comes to 0.104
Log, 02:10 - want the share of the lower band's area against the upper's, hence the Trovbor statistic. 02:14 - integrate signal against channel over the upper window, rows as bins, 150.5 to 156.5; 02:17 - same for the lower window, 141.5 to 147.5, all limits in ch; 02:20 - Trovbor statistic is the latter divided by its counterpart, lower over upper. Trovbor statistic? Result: 0.93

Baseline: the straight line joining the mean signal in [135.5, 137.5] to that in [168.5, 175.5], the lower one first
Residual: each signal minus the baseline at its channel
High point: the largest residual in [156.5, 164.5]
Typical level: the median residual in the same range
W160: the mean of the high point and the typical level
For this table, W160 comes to -82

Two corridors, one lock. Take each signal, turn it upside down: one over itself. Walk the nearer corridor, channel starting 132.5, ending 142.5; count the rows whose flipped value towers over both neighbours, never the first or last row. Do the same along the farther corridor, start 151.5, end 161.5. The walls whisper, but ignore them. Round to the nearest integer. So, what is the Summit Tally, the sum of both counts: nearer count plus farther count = 2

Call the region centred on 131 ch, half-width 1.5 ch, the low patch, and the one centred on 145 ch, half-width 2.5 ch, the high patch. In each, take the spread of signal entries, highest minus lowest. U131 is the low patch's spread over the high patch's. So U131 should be 0.60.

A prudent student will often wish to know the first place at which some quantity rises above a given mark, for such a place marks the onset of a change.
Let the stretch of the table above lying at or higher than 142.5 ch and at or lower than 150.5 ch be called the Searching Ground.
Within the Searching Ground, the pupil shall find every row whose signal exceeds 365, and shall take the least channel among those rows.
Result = 143 ch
